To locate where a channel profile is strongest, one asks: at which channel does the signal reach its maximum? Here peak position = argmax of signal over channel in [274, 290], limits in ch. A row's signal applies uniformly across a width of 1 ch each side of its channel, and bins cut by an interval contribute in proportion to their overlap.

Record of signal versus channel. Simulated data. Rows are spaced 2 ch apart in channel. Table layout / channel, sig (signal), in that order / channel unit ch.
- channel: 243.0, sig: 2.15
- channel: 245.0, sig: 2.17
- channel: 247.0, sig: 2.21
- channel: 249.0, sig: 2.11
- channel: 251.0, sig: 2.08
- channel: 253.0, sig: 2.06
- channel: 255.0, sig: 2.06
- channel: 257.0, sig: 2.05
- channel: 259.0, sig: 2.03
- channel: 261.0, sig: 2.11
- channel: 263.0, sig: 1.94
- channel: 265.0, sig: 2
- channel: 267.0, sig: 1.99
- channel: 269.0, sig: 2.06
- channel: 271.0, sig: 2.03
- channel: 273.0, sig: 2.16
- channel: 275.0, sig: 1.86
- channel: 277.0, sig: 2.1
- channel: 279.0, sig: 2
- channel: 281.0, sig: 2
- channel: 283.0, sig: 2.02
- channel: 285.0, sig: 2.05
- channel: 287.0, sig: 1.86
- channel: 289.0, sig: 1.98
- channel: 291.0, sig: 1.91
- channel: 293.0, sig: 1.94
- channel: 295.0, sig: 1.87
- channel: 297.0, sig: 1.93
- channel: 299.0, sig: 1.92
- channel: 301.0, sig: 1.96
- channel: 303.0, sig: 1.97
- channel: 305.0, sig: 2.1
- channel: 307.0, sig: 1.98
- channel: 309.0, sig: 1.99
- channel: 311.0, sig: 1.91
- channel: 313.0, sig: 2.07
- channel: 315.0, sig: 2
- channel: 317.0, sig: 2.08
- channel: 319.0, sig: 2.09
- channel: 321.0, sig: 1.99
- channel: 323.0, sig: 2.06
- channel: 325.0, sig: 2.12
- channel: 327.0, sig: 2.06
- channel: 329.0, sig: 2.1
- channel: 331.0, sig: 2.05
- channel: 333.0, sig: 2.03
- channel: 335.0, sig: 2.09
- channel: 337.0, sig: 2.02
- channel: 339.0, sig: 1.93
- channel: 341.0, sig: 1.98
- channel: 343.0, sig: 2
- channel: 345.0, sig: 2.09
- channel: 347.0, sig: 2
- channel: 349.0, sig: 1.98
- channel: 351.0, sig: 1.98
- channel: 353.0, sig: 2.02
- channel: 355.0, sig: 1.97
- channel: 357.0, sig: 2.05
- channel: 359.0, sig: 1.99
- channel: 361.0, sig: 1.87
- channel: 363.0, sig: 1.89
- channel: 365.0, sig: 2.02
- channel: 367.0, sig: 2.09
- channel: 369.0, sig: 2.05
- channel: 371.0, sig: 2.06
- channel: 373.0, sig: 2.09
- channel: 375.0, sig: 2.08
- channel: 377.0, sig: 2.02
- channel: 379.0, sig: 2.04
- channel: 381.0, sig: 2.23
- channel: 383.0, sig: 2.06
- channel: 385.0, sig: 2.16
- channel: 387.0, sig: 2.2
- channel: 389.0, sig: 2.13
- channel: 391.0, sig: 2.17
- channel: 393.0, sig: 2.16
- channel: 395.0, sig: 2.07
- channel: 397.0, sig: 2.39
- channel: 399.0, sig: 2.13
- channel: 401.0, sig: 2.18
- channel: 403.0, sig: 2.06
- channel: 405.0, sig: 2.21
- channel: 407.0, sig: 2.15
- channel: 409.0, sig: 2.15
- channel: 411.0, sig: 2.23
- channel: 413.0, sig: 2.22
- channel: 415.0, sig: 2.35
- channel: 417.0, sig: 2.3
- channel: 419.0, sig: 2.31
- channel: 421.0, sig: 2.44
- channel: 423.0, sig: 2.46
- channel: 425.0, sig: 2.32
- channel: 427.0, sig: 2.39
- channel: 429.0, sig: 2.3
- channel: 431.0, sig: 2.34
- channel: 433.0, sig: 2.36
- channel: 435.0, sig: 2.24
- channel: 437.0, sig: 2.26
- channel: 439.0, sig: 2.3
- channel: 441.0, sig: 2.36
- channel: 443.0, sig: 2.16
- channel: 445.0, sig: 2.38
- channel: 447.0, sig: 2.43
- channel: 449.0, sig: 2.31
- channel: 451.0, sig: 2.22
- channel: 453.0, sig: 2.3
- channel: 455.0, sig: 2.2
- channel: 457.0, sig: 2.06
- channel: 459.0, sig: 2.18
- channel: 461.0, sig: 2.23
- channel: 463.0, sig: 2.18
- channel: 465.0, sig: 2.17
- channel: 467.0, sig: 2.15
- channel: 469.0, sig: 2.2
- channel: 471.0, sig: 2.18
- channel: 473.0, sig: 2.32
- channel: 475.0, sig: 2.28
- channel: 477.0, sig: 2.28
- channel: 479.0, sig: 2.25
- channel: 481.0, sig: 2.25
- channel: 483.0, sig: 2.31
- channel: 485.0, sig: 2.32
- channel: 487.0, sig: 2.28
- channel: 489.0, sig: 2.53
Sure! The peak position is 277.0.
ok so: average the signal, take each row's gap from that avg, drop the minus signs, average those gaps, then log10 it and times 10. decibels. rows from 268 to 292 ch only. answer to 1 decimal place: -11.7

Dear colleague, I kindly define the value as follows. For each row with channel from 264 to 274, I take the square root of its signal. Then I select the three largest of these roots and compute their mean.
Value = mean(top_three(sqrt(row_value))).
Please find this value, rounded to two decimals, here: 1.44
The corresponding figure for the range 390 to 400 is 1.50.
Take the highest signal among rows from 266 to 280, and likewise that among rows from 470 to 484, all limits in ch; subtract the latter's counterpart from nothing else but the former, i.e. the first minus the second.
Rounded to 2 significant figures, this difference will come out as -0.16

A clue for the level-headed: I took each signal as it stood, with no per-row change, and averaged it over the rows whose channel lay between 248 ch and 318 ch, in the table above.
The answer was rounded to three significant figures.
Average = 2.01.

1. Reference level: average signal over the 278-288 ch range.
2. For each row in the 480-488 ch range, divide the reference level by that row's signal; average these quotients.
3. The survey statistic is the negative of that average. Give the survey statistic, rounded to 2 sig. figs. -0.87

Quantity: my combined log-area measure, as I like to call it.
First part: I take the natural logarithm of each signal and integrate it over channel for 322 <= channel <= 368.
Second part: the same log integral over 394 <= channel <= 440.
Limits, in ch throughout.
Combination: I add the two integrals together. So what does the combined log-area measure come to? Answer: 69.9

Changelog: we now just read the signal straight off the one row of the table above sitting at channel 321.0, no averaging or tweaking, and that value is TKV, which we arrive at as 1.99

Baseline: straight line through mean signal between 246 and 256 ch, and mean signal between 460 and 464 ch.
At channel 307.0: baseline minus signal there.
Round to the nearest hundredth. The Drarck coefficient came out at 0.15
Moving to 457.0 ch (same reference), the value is 0.14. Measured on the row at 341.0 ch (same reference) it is 0.17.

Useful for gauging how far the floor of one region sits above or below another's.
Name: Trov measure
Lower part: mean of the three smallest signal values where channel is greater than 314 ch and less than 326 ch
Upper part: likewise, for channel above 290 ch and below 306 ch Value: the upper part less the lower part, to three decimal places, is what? -0.117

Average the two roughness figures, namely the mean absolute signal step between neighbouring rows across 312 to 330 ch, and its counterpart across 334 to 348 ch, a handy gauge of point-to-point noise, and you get 0.065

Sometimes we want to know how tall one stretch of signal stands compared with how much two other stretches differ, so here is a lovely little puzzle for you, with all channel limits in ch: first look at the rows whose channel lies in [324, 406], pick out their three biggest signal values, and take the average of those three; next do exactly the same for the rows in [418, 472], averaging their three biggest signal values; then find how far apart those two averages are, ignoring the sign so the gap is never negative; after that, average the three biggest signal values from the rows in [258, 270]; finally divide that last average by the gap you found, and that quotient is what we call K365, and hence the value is 12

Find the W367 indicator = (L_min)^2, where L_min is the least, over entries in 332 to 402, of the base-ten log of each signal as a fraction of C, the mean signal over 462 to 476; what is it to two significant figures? 0.0053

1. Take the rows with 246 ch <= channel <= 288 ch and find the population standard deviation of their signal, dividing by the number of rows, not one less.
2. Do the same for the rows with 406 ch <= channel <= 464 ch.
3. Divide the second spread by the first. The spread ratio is 1.2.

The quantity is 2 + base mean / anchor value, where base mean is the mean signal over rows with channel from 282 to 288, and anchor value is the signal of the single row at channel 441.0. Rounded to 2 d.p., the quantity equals 2.84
